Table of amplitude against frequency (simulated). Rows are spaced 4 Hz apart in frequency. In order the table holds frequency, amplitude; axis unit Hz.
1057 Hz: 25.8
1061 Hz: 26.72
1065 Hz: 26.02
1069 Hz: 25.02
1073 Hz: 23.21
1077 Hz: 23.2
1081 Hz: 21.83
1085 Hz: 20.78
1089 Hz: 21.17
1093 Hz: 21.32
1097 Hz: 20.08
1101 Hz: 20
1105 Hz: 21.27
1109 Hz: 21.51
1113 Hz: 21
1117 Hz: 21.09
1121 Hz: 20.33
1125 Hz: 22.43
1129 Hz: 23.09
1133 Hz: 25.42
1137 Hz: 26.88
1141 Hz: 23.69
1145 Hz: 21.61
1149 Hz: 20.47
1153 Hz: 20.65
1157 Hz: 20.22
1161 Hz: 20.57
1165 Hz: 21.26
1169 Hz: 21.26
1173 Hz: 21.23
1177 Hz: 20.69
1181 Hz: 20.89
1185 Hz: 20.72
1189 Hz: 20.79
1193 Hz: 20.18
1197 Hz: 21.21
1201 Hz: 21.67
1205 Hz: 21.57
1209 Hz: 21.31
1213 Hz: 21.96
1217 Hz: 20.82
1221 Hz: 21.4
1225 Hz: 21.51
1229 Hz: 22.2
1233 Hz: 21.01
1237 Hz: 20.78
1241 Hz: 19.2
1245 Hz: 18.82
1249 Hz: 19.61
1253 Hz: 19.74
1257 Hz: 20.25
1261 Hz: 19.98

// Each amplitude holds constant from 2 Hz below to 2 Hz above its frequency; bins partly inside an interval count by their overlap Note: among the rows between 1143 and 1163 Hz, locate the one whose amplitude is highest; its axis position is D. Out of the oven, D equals 1145 Hz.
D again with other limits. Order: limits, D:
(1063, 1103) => 1065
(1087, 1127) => 1125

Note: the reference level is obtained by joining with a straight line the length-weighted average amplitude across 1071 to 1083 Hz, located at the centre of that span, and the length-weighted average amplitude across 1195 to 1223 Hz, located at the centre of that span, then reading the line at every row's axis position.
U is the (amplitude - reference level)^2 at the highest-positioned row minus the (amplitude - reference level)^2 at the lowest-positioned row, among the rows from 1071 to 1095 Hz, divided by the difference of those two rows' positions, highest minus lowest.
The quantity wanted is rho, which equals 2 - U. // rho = 1.93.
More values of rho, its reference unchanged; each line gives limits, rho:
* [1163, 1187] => 1.97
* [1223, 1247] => 1.75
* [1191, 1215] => 2.08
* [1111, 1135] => 1.57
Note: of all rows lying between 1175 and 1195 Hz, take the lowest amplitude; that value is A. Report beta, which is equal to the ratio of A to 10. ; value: 2.02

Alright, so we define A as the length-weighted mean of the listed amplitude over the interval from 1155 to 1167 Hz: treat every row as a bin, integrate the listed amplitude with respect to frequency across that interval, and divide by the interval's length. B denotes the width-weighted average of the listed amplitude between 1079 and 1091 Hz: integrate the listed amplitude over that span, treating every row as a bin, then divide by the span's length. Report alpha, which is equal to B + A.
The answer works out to 41.9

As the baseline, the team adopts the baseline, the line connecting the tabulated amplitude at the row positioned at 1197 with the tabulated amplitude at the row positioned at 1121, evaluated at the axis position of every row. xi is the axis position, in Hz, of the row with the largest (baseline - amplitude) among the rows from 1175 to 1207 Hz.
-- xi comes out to 1193 Hz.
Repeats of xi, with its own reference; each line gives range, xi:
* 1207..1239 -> 1237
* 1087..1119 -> 1101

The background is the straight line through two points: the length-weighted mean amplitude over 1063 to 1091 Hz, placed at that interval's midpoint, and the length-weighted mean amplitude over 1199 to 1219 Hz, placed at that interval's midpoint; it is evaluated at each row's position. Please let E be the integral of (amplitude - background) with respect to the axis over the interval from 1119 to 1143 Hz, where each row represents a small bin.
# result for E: 30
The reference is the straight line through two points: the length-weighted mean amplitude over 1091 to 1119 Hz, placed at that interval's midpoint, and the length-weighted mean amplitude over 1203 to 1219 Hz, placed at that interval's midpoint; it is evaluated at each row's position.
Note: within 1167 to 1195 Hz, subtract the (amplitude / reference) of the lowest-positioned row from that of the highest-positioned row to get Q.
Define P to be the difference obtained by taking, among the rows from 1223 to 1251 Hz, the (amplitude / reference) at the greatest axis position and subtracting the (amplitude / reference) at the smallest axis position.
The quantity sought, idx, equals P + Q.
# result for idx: -0.150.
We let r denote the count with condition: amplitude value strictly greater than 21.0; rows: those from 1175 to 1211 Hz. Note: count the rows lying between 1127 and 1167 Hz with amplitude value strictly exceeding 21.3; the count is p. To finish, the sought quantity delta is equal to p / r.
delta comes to 1.25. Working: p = 5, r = 4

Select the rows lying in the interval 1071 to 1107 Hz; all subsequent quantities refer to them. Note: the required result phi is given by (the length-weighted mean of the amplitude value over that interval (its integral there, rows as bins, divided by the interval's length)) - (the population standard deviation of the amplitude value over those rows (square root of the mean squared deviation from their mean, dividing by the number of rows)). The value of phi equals 20.33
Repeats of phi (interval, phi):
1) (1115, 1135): 20.71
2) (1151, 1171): 20.38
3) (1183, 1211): 20.57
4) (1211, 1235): 21.00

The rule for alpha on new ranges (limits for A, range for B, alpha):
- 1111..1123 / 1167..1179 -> 41.9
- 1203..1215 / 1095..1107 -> 42.1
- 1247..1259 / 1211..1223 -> 41.3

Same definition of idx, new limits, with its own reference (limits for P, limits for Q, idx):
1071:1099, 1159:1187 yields -0.155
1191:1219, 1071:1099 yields -0.132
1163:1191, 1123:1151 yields -0.126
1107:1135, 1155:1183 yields 0.206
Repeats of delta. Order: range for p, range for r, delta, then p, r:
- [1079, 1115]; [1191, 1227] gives 0.43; 3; 7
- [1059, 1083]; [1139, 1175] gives 1.20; 6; 5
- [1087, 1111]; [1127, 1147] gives 0.40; 2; 5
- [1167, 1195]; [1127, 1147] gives 0.00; 0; 5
